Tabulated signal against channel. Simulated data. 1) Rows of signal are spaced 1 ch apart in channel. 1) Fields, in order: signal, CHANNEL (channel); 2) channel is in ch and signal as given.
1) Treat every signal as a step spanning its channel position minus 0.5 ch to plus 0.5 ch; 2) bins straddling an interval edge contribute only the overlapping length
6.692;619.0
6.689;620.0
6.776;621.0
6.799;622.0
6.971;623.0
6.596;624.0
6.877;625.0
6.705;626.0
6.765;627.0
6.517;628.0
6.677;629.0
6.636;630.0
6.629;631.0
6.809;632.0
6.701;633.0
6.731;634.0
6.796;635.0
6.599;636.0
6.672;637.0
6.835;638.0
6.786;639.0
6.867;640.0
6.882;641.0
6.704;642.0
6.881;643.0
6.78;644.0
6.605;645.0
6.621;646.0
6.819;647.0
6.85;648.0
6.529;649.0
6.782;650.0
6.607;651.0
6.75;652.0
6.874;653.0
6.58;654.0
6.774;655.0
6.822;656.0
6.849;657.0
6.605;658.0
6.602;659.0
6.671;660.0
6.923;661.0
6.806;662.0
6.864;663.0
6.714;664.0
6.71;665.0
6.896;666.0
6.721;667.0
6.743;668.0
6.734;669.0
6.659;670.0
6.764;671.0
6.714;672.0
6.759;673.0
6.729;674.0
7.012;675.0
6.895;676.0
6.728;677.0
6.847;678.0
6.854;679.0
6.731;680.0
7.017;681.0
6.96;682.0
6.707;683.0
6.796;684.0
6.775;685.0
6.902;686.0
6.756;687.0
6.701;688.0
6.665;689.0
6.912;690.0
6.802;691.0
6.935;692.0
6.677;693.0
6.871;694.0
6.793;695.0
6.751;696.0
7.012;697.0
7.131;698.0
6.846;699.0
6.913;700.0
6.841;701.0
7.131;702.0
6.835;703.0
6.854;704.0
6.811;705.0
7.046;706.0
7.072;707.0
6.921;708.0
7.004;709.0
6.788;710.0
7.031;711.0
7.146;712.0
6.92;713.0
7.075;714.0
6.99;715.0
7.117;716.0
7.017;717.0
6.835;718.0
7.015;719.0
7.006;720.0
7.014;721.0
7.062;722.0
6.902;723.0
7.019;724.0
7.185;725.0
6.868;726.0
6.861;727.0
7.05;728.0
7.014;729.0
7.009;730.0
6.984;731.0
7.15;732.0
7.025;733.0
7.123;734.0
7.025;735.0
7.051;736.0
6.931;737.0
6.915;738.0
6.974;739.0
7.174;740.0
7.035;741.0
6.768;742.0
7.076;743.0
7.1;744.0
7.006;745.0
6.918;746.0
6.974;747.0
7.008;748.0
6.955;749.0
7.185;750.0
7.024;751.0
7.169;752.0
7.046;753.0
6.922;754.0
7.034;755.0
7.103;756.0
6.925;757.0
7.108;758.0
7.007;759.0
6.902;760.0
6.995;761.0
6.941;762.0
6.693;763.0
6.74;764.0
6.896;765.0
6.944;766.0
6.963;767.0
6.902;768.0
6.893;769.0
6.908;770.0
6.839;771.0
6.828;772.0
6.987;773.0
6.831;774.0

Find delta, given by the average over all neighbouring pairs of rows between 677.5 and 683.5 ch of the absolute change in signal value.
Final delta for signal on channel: 0.15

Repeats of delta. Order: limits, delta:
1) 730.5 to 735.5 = 0.12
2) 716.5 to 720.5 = 0.12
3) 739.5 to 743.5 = 0.24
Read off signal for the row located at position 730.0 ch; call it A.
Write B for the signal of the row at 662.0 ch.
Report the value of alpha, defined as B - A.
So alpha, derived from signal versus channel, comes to -0.20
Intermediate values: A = 7.009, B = 6.806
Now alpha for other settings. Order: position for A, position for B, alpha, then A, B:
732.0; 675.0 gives -0.14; 7.15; 7.012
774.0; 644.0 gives -0.05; 6.831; 6.78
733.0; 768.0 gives -0.12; 7.025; 6.902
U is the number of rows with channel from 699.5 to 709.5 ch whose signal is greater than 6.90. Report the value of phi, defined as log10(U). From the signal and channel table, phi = 0.8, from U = 6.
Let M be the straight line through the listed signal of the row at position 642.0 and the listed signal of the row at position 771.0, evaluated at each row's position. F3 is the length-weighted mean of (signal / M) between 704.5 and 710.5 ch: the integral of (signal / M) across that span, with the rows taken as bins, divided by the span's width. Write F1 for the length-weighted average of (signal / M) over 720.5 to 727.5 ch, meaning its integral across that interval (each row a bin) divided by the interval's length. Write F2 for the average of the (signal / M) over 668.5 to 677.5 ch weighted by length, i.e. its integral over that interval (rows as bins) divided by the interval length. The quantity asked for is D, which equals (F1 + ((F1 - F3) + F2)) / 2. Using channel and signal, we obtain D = 1.02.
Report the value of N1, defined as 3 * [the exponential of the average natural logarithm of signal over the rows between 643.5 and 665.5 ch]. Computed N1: 20.2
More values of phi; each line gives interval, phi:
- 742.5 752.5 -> 1.0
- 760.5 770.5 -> 0.8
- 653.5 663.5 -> 0.0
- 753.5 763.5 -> 1.0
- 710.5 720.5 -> 1.0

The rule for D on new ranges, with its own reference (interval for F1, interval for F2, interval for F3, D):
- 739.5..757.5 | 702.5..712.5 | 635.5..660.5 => 1.04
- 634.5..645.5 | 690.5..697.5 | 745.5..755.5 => 1.00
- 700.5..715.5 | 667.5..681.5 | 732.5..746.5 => 1.02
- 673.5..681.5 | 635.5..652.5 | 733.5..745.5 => 1.00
